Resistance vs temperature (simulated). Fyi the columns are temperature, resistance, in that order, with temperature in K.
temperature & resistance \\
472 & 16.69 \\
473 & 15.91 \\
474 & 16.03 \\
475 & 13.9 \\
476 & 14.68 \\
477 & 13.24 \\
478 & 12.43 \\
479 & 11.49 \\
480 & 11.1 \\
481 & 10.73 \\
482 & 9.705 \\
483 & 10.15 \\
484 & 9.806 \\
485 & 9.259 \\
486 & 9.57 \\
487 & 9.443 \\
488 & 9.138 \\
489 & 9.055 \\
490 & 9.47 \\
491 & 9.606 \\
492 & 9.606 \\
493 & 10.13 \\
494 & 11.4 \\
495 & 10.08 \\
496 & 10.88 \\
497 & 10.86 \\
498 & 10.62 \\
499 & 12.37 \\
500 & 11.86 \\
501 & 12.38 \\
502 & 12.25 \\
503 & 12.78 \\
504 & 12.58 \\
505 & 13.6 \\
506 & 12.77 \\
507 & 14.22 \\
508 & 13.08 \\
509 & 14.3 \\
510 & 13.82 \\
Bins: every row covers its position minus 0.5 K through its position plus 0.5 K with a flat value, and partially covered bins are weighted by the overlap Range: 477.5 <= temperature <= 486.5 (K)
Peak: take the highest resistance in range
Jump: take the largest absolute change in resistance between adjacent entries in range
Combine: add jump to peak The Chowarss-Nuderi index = 13.5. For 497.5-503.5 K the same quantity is 14.5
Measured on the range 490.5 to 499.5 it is 14.1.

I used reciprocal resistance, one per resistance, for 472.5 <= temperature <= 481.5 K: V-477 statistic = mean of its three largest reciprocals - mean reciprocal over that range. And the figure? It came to 0.013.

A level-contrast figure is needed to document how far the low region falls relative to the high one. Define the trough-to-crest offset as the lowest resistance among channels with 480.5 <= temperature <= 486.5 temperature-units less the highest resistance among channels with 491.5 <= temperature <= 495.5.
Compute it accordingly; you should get -2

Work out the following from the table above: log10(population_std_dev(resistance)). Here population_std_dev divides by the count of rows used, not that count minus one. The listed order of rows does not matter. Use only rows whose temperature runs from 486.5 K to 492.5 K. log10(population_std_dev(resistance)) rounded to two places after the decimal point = -0.67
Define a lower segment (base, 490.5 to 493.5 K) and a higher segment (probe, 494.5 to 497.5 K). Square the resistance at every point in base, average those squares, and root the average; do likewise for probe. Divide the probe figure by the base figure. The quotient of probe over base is 1.1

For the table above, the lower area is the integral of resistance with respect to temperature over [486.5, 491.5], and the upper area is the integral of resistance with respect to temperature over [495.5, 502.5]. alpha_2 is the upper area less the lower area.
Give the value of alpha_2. 35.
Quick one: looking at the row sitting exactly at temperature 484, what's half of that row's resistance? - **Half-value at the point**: 4.9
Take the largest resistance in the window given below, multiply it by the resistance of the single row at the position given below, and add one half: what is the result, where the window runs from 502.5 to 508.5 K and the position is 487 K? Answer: 135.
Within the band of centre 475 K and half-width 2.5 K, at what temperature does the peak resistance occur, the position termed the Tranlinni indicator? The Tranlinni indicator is 474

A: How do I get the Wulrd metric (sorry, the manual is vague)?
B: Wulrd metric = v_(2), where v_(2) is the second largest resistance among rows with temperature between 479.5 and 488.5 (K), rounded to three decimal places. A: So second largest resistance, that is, 10.730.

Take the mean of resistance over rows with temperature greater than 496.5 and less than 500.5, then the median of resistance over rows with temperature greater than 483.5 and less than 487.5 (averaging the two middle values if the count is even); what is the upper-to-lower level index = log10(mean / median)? 0.08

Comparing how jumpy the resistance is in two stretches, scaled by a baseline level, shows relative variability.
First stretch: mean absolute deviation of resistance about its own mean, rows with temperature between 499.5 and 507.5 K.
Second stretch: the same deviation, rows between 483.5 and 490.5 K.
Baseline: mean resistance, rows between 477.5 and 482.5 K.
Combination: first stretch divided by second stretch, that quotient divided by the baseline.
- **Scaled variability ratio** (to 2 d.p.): 0.24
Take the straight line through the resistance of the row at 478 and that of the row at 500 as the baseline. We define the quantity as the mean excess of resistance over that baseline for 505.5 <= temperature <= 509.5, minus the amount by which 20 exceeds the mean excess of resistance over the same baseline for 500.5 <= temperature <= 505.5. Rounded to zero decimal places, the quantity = -17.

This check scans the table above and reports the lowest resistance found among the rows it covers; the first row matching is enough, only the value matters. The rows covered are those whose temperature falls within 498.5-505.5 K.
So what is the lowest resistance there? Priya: 11.86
